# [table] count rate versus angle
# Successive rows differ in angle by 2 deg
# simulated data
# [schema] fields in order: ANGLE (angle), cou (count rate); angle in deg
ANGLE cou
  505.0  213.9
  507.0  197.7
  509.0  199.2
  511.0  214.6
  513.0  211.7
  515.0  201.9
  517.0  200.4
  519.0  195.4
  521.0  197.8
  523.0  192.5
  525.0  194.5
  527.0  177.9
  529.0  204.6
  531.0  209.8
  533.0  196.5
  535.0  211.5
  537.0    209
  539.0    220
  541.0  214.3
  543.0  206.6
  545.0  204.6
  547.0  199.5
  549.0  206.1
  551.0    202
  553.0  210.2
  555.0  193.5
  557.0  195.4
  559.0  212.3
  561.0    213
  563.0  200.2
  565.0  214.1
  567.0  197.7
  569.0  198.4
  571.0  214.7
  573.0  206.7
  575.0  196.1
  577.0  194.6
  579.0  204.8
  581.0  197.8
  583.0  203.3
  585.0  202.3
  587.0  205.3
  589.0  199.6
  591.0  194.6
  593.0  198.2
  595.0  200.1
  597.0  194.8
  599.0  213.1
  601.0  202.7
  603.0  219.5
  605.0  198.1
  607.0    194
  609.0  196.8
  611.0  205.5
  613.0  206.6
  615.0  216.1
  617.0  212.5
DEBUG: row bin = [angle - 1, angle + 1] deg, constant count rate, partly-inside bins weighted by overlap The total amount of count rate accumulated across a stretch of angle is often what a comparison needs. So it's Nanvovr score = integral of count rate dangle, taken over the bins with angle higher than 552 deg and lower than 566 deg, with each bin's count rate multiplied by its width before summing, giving 2877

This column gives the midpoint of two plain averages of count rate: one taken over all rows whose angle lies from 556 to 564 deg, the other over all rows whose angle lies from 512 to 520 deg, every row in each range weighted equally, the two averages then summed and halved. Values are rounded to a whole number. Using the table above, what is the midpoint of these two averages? 204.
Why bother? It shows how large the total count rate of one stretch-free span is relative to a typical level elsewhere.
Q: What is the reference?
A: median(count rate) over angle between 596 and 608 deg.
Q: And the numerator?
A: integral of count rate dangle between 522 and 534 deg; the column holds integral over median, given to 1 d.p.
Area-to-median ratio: 11.7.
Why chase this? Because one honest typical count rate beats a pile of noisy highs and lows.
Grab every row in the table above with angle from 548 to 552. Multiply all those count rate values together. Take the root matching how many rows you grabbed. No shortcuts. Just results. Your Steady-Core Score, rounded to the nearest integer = 204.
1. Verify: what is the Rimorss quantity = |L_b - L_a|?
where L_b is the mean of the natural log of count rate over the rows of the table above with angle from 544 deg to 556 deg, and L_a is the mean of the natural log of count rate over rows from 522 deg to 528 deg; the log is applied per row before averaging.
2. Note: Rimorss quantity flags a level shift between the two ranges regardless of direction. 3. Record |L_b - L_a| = 0.074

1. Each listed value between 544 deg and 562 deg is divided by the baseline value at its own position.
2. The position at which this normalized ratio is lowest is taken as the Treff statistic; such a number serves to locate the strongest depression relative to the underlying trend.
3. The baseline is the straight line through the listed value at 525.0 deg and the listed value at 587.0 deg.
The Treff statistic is 555.0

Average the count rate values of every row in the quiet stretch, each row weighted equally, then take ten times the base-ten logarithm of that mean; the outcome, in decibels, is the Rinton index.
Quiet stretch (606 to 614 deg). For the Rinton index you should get 23.0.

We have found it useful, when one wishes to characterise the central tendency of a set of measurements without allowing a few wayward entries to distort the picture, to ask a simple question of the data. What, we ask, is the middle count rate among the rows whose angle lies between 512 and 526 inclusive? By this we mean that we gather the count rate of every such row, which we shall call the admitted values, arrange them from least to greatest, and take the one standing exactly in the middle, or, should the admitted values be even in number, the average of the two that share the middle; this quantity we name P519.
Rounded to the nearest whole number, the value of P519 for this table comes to 198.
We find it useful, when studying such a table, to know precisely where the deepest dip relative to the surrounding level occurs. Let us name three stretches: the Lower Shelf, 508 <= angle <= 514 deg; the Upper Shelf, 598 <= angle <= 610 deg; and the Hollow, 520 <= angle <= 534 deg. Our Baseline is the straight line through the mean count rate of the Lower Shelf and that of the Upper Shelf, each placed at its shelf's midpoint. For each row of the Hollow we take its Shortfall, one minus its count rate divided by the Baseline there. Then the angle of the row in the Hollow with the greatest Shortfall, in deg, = 527.0 deg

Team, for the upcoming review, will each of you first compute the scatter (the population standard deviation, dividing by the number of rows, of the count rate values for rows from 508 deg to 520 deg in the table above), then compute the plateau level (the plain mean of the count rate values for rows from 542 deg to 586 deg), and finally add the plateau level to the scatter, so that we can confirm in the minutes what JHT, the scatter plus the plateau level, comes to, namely 210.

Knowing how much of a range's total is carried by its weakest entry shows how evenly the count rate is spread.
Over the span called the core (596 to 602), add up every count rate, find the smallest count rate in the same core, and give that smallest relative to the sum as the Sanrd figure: 0.319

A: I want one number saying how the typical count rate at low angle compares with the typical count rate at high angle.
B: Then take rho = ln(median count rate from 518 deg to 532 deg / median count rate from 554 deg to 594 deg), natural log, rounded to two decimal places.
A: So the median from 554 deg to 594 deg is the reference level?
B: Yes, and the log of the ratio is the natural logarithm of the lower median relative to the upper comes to -0.02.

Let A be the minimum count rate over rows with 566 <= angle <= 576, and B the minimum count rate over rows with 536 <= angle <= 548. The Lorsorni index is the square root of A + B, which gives 19.89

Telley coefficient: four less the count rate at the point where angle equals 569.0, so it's -194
